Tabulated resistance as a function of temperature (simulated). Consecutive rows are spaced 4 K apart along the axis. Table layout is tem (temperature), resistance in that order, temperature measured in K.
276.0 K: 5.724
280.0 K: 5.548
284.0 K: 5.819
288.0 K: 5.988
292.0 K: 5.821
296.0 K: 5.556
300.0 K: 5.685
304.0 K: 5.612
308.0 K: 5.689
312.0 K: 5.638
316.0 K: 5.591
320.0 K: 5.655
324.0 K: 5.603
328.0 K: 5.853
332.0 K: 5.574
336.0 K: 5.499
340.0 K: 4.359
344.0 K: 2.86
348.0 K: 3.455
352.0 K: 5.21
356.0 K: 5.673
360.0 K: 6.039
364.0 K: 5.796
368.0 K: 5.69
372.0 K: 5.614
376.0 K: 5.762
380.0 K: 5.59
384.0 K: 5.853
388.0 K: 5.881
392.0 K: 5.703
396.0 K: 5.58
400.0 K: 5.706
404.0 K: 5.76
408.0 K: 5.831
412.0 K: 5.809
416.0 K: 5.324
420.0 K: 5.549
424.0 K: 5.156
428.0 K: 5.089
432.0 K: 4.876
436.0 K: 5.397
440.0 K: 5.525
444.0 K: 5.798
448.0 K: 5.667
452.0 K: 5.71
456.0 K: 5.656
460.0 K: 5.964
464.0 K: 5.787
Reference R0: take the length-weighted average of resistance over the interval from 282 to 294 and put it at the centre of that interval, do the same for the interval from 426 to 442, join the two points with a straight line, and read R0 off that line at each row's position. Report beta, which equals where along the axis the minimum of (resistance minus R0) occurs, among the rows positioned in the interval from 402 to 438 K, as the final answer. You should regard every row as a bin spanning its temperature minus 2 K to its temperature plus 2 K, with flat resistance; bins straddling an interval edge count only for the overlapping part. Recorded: 432.0 K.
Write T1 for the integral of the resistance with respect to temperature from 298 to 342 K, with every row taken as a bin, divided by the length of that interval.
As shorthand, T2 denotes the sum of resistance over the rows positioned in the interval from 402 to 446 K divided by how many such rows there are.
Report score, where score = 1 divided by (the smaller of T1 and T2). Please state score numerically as 0.183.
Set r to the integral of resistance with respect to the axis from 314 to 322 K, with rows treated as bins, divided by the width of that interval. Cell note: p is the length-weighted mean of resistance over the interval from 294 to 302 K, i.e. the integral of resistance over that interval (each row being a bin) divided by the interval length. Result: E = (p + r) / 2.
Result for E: 5.62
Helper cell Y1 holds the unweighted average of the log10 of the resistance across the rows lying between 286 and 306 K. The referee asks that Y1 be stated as 0.758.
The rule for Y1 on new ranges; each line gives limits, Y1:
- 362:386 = 0.757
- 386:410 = 0.759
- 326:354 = 0.658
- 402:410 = 0.763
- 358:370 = 0.766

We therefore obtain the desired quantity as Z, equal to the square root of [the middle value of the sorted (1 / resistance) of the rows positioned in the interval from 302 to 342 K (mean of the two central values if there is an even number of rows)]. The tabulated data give 0.422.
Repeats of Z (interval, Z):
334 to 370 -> 0.426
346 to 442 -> 0.421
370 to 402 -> 0.419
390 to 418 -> 0.419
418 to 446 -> 0.430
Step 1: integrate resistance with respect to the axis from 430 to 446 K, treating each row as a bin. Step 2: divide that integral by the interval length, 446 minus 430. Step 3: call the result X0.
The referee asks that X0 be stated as 5.4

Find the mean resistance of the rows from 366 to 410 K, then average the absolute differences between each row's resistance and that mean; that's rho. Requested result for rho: 0.08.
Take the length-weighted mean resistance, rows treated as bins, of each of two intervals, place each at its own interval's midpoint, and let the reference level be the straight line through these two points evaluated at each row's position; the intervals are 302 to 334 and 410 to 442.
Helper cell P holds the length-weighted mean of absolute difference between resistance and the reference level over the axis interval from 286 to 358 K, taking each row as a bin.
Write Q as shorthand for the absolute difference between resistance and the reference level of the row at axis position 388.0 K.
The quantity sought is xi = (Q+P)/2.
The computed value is 0.43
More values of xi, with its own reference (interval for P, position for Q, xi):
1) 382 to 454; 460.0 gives 0.51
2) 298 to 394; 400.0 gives 0.35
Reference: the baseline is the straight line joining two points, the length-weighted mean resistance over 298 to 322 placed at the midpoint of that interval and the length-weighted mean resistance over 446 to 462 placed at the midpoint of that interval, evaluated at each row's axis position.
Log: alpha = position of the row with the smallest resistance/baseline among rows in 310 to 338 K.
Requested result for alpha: 336.0 K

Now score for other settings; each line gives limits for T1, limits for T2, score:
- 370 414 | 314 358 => 0.199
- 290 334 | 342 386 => 0.191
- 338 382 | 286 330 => 0.196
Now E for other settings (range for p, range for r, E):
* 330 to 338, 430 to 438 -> 5.34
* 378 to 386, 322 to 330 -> 5.72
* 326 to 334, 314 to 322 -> 5.67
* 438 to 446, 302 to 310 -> 5.66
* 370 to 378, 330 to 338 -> 5.61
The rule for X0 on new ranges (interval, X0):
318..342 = 5.4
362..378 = 5.7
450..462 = 5.8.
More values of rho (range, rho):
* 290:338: 0.08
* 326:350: 1.04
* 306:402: 0.48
